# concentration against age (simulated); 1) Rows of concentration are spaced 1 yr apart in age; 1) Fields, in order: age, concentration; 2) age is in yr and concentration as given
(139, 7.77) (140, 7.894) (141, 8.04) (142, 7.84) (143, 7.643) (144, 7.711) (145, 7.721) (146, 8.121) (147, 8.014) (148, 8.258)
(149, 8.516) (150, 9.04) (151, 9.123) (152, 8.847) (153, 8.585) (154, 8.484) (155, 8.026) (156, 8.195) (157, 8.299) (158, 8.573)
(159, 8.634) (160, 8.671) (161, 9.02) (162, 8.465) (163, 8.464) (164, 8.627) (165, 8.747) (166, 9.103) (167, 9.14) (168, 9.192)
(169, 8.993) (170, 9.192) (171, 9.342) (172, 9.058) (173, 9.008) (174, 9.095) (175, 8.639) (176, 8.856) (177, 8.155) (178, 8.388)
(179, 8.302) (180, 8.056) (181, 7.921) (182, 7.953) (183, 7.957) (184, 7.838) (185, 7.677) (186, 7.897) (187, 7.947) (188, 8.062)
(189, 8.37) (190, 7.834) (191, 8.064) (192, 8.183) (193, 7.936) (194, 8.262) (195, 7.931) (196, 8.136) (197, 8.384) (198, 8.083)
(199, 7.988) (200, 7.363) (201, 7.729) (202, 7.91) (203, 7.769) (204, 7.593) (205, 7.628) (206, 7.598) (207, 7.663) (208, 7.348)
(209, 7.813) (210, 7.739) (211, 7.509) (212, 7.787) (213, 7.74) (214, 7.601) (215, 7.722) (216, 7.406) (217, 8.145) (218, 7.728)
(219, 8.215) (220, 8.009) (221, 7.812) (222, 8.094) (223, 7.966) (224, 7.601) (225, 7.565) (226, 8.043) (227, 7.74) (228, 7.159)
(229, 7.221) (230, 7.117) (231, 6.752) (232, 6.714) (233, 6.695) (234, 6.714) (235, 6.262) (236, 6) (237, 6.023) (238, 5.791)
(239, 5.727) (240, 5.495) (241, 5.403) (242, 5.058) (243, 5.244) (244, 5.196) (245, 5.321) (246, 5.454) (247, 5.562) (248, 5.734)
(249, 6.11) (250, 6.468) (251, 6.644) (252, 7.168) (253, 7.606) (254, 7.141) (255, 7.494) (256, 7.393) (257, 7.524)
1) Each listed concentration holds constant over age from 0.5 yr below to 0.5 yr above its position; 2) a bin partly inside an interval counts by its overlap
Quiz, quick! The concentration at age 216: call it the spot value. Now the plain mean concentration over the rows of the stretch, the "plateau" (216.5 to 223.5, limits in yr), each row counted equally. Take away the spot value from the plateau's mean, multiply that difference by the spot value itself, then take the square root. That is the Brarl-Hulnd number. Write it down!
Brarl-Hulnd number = 2.1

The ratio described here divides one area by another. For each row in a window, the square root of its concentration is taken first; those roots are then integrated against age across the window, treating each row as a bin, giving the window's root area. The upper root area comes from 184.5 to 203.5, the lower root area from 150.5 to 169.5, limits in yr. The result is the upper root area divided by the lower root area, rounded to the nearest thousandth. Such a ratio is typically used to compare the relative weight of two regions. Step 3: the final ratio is 0.958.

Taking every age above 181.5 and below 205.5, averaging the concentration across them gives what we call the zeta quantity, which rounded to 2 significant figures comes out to 7.9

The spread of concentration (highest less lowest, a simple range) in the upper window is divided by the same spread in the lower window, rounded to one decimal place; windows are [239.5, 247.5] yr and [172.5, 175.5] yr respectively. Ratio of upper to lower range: 1.1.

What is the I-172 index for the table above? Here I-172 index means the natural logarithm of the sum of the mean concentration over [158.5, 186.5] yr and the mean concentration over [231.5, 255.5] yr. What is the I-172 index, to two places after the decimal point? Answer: 2.69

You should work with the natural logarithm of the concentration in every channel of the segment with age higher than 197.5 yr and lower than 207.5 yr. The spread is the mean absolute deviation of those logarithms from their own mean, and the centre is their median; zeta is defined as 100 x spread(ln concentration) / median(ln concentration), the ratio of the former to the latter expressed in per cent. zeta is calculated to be 1.0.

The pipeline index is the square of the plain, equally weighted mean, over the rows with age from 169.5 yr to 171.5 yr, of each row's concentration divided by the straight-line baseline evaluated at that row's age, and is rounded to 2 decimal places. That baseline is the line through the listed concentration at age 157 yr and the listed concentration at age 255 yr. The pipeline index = 1.28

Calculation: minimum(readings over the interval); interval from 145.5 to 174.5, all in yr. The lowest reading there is 8.014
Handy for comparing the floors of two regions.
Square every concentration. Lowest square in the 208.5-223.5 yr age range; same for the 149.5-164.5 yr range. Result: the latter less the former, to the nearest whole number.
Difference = 10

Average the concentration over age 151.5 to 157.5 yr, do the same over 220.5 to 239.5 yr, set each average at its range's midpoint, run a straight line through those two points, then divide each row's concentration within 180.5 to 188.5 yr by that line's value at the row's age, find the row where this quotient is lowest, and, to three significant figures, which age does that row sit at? 185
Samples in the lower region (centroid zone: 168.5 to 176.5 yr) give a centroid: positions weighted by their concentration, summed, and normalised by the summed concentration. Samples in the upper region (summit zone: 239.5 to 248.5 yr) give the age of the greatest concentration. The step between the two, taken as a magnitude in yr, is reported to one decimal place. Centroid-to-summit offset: 75.5 yr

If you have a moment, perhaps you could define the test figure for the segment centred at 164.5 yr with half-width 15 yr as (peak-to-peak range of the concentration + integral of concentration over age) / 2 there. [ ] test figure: 132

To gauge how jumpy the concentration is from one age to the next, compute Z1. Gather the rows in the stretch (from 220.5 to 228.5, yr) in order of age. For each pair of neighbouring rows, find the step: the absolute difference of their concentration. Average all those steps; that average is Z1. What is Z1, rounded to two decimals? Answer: 0.31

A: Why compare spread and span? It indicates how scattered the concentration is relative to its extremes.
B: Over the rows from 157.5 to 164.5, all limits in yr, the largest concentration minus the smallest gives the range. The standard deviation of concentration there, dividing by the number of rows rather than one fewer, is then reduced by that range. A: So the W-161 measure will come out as -0.38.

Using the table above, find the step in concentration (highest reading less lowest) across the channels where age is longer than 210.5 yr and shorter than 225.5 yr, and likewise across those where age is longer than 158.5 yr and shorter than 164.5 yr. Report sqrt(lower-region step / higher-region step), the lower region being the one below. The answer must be 0.83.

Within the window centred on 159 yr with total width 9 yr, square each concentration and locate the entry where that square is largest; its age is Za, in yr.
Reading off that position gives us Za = 161 yr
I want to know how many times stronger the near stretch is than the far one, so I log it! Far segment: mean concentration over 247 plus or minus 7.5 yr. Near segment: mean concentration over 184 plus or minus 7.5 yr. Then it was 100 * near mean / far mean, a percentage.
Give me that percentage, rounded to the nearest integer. 134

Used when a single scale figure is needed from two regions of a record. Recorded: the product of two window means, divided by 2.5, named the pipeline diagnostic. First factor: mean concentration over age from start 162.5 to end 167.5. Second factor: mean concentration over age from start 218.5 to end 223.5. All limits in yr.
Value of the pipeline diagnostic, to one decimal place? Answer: 28.3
